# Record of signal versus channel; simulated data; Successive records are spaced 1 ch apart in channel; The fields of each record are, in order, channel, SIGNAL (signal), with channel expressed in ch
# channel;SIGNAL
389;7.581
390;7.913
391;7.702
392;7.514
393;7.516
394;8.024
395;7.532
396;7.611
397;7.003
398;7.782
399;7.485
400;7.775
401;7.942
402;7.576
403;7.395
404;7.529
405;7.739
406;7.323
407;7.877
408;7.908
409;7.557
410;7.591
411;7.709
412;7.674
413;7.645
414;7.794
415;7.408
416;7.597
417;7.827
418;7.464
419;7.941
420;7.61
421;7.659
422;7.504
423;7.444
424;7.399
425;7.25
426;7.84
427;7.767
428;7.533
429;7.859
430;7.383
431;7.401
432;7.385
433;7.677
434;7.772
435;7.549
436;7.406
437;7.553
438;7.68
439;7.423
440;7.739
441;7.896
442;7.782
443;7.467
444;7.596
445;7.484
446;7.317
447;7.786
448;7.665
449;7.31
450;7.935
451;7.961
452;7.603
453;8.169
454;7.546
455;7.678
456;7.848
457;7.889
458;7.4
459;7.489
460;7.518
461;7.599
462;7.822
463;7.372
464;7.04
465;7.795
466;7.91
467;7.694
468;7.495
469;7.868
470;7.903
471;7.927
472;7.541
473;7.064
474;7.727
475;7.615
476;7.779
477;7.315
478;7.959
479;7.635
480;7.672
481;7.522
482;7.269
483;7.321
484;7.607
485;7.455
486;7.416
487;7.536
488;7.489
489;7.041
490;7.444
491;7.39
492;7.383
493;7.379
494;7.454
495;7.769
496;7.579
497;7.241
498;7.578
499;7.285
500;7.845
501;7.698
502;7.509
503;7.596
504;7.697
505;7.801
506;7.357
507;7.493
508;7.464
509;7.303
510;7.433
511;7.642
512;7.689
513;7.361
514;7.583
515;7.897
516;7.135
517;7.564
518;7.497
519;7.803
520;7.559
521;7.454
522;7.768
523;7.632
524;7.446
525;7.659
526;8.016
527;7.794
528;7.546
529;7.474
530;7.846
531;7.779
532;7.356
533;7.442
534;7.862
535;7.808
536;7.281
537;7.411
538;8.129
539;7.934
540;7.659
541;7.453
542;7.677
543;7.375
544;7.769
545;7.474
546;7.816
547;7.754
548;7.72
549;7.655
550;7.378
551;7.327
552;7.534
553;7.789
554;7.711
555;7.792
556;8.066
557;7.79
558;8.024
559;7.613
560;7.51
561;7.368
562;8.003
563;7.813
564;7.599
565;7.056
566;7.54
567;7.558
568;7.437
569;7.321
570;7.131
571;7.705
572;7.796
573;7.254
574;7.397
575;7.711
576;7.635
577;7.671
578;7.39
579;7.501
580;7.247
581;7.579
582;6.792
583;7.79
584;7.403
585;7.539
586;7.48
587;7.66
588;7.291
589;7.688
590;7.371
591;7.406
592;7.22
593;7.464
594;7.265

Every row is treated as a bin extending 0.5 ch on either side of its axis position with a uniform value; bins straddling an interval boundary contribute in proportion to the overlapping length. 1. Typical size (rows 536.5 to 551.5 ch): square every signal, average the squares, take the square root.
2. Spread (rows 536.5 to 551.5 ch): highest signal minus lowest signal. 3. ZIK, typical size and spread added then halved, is 4.22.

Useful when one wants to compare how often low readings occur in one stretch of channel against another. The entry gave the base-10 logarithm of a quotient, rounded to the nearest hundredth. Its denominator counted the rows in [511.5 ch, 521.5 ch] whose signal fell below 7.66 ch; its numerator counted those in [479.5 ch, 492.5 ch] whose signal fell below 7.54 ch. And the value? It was 0.20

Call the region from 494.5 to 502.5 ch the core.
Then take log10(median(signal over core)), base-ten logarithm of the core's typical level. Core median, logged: 0.880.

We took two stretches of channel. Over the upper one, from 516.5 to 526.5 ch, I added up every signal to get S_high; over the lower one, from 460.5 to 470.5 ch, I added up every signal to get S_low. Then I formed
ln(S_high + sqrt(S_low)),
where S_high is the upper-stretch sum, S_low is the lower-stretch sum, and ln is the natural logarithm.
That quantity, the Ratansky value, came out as 4.44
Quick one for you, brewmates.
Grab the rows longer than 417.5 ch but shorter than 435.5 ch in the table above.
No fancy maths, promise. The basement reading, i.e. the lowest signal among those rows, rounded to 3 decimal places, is 7.250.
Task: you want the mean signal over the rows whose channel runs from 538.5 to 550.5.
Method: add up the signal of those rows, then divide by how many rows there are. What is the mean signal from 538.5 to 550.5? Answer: 7.639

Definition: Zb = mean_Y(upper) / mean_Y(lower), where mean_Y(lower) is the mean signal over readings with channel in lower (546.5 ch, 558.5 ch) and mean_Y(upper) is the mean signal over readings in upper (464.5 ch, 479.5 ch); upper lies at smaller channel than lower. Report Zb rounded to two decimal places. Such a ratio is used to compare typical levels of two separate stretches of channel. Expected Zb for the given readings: 1.00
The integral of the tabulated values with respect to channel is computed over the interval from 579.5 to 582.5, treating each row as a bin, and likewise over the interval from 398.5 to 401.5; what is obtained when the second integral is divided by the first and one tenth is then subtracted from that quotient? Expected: 0.973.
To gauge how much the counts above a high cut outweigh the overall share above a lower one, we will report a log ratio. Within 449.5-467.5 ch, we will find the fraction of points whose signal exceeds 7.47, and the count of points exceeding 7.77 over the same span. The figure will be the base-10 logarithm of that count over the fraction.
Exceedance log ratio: 0.98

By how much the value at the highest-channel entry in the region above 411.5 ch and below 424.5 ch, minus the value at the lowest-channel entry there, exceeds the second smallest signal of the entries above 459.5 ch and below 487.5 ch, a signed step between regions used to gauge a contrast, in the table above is -7.34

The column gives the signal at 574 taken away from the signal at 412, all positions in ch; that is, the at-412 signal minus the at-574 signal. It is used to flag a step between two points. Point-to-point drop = 0.28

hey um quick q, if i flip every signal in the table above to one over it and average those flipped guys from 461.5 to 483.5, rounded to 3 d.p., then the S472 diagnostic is 0.132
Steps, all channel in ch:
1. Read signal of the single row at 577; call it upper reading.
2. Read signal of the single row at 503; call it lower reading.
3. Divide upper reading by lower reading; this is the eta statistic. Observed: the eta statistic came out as 1.01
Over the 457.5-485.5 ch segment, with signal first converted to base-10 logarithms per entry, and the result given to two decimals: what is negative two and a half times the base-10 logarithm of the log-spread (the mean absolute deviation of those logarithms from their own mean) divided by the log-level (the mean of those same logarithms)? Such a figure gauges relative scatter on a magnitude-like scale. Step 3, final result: 4.72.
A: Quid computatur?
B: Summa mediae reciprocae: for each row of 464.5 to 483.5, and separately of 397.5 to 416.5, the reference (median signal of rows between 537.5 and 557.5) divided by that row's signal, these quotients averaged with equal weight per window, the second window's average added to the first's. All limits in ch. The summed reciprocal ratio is 2.021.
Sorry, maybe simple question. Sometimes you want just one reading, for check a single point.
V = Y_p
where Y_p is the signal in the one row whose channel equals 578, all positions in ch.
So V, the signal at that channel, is 7.39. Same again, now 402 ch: 7.576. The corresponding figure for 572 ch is 7.796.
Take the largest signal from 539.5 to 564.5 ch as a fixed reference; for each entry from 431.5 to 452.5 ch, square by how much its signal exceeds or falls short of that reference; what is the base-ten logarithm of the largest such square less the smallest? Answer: -0.25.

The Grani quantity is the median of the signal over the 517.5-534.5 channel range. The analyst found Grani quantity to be 7.63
